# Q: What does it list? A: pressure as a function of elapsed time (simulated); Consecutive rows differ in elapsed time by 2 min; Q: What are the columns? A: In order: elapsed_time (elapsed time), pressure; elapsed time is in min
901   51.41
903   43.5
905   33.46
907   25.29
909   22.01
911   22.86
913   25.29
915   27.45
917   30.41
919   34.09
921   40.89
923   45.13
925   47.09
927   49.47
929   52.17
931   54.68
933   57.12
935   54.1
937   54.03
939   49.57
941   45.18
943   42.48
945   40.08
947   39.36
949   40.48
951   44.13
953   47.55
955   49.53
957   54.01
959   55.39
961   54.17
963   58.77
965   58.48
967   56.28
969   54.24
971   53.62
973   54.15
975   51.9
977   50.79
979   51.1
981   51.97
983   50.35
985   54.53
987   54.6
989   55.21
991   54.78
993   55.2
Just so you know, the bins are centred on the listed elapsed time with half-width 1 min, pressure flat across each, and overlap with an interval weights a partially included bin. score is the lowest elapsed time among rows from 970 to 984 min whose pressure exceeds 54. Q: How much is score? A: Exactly 973 min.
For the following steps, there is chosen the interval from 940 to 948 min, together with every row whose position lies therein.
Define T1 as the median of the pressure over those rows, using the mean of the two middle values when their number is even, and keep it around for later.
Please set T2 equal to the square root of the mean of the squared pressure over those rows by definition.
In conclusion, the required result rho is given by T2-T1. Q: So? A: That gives 0.6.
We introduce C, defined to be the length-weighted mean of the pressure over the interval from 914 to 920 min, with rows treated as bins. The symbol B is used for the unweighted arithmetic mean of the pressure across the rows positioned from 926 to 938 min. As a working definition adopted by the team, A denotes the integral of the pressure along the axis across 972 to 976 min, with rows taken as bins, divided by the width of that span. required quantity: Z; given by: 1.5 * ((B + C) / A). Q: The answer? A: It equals 2.38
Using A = 53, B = 54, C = 31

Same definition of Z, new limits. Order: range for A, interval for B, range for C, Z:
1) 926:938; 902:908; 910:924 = 1.86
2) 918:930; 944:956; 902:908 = 2.60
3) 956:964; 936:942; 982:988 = 2.77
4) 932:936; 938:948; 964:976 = 2.65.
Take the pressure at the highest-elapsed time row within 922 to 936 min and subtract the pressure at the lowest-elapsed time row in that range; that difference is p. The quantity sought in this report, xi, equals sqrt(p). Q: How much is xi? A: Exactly 3.0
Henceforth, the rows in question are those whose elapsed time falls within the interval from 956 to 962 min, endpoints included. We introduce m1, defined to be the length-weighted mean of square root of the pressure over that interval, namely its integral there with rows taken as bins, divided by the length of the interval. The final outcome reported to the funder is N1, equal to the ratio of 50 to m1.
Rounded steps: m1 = 7.38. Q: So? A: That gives 6.77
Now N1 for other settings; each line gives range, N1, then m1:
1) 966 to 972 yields 6.76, 7.40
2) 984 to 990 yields 6.76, 7.40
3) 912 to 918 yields 9.50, 5.26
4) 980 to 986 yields 6.92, 7.23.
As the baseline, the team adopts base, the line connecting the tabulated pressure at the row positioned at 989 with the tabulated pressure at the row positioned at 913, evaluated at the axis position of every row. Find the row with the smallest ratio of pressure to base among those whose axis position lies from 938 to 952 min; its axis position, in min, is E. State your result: 947 min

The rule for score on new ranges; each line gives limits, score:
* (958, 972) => 959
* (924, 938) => 931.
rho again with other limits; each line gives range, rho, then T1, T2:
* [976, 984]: 0.1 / 51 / 51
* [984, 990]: 0.2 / 55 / 55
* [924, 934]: 0.1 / 52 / 52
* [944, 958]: 1.2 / 44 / 45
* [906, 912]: 0.6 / 23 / 23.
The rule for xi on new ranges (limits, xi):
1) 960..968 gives 1.5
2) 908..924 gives 4.8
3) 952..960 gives 2.8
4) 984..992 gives 0.5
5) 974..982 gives 0.3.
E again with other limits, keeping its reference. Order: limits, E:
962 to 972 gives 971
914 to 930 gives 915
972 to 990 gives 983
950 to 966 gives 951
